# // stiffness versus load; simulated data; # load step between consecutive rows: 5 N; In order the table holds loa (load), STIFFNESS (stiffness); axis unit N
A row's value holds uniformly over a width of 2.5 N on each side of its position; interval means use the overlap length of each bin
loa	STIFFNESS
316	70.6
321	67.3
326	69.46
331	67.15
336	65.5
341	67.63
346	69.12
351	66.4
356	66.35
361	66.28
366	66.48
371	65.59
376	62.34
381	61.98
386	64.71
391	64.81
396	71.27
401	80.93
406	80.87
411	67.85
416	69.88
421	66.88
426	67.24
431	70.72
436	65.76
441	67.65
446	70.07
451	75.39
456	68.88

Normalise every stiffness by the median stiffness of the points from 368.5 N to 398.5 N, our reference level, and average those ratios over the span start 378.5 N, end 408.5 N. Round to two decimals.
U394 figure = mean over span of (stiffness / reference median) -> 1.09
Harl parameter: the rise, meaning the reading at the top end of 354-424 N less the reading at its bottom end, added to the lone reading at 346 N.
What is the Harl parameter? 70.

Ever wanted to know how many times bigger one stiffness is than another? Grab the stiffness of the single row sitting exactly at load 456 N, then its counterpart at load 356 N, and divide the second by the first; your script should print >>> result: 0.96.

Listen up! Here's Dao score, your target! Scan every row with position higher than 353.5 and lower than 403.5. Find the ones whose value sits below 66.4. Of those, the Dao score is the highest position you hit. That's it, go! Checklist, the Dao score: 391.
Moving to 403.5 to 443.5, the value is 436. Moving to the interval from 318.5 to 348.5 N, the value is 336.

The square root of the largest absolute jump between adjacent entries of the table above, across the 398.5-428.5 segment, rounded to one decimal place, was 3.6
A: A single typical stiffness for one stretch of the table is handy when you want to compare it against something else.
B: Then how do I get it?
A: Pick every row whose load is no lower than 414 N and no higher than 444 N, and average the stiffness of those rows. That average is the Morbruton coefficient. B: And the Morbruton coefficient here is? 68.0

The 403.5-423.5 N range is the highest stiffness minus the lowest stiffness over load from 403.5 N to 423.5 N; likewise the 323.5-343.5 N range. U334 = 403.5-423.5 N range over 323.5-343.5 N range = 3.5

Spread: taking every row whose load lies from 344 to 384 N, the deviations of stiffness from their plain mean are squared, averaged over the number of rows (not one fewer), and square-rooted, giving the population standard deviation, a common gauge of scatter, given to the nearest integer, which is 2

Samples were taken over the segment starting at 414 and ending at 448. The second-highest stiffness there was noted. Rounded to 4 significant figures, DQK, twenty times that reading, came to 1401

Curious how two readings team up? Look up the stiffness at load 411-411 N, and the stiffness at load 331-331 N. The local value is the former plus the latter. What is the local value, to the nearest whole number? 135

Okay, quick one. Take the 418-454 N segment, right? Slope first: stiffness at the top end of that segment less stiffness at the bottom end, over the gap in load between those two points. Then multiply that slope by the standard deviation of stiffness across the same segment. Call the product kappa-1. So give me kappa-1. 0.9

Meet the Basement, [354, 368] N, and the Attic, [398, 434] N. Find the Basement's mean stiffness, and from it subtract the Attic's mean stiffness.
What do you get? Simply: -6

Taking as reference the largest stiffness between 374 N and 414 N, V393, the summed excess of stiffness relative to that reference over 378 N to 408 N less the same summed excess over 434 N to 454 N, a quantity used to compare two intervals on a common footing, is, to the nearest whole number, -16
